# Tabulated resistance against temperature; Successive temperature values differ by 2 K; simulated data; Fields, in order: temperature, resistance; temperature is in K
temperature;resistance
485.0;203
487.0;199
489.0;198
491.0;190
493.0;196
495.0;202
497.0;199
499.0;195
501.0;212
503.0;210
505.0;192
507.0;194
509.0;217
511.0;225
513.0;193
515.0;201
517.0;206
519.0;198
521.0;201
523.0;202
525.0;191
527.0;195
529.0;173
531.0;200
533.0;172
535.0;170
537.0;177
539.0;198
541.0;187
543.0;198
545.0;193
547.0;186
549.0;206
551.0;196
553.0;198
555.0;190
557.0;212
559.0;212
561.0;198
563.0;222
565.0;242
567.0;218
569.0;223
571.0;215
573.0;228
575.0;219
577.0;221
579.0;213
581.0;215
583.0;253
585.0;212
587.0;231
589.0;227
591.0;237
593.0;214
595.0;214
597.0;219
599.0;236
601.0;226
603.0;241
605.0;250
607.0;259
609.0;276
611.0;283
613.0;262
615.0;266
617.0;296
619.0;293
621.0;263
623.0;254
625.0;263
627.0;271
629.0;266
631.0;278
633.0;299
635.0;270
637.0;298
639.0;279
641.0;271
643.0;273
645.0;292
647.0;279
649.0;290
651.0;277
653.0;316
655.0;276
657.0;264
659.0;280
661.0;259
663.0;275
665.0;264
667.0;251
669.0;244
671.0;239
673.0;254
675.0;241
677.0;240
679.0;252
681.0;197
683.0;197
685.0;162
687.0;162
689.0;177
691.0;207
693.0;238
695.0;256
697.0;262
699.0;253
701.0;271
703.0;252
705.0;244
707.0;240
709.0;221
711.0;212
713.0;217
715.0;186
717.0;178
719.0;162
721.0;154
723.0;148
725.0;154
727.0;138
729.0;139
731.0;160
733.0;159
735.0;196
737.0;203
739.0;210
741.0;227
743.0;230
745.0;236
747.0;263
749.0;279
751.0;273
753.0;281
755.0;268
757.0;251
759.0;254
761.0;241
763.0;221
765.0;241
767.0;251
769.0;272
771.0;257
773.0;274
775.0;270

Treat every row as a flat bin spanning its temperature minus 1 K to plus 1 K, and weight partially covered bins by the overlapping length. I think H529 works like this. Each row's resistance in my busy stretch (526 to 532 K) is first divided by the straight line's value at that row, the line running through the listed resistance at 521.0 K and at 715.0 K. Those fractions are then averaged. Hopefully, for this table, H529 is 0.94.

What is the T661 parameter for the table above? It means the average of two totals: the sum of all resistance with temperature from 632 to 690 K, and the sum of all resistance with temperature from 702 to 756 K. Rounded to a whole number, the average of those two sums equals 6504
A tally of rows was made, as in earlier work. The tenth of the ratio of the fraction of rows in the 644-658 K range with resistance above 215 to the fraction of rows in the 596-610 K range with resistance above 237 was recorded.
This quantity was 0.2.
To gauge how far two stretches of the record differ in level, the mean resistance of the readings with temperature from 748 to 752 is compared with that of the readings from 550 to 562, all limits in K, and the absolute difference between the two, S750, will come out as 75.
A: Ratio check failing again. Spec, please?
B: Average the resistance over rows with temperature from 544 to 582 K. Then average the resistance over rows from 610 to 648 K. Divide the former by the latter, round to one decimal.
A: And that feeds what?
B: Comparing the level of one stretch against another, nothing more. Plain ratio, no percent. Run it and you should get 0.8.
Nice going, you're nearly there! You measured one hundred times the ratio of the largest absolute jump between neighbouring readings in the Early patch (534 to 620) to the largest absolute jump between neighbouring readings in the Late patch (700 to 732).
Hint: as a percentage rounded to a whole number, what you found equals 132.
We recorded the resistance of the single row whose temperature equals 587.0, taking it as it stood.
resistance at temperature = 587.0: 231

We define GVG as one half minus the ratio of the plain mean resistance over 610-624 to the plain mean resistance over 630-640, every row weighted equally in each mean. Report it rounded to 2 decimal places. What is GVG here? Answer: -0.46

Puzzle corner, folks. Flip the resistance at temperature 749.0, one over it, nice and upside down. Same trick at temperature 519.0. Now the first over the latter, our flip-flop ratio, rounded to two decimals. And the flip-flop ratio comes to 0.71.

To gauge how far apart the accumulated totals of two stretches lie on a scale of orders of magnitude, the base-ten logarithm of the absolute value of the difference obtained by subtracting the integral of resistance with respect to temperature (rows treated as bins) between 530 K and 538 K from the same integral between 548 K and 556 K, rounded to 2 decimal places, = 2.15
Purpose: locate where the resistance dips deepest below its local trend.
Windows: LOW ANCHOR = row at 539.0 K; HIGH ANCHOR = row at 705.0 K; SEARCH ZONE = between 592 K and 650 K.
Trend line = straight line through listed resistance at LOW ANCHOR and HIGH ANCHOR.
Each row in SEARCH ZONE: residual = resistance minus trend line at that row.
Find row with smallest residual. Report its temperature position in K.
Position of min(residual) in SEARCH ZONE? 595.0 K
